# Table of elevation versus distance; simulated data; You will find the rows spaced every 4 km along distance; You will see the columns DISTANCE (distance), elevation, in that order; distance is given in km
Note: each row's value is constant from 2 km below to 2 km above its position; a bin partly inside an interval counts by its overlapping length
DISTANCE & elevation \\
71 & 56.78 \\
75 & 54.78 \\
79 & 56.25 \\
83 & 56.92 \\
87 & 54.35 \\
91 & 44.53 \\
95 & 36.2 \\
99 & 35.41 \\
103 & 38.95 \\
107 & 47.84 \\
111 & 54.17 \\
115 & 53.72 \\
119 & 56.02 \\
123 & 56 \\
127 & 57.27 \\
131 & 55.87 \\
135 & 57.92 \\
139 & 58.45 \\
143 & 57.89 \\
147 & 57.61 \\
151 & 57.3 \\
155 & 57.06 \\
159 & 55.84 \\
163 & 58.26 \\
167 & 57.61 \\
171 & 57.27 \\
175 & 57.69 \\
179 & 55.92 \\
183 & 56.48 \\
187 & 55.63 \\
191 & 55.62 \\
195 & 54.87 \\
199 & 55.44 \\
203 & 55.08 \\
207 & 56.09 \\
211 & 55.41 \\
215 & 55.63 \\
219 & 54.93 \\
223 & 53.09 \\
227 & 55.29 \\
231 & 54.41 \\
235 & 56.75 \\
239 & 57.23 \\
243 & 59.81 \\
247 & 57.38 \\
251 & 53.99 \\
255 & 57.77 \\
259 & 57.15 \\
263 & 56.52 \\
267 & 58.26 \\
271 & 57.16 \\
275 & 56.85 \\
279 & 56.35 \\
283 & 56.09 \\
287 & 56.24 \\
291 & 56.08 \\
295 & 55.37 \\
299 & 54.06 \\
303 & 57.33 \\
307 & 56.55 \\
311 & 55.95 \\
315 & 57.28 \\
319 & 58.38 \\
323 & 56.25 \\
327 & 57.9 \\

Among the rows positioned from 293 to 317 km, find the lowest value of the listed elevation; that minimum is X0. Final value 54.06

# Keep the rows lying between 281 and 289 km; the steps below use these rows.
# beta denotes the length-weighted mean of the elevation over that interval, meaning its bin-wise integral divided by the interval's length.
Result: 56.2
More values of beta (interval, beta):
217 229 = 54.4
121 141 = 57.1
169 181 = 57.0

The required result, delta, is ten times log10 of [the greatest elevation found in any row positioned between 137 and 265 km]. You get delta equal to 17.8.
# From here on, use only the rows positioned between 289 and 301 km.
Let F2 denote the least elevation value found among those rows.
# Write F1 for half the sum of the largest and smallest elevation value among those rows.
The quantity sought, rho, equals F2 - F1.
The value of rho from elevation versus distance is -1.01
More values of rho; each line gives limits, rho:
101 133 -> -9.16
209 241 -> -2.07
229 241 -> -1.41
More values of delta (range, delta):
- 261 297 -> 17.7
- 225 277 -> 17.8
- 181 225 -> 17.5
